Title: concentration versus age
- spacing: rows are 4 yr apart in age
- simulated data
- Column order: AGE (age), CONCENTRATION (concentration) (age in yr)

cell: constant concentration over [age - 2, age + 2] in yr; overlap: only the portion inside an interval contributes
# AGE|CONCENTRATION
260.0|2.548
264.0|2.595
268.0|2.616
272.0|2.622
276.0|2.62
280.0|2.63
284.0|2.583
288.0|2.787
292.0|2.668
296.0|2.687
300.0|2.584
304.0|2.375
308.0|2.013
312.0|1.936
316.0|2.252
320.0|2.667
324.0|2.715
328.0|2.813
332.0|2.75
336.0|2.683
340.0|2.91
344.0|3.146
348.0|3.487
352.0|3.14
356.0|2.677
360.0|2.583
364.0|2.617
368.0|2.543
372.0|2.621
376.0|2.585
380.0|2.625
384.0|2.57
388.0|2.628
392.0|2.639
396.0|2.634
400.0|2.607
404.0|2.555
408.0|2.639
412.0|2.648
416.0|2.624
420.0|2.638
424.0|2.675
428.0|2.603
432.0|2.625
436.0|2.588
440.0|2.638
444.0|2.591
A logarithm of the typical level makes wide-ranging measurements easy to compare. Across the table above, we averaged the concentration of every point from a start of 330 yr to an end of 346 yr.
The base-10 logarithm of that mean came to 0.458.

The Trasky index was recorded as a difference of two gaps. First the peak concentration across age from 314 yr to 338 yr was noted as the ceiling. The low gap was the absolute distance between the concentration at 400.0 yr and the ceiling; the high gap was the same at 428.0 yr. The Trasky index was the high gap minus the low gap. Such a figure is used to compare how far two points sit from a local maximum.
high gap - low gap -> 0.00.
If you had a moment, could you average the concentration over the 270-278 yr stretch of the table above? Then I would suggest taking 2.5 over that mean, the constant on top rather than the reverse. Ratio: 0.95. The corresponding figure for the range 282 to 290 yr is 0.93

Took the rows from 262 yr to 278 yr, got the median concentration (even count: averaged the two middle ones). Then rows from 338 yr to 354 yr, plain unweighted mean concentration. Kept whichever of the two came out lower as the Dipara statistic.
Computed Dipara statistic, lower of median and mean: 2.62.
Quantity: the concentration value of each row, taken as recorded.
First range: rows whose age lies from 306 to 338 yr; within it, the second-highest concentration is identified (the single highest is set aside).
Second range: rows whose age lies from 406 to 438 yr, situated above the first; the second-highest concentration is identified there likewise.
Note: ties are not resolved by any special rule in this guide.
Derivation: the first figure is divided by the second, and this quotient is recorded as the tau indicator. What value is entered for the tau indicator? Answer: 1.04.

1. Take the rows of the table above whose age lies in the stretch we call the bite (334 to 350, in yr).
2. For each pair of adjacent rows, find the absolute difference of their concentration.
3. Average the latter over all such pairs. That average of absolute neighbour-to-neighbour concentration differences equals 0.27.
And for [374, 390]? 0.05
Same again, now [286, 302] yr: 0.08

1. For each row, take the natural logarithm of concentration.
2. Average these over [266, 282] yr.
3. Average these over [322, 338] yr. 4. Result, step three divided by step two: 1.046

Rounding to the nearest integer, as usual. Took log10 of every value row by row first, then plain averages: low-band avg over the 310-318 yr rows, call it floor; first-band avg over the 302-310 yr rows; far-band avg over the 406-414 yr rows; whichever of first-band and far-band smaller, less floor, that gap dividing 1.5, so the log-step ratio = 75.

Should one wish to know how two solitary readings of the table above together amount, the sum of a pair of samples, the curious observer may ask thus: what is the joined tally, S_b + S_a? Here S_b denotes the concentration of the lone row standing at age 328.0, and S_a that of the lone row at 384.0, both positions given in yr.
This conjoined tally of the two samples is 5.38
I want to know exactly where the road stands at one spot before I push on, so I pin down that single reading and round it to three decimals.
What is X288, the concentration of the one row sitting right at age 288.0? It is 2.787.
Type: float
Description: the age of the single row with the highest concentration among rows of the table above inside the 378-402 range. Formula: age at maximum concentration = 392.0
